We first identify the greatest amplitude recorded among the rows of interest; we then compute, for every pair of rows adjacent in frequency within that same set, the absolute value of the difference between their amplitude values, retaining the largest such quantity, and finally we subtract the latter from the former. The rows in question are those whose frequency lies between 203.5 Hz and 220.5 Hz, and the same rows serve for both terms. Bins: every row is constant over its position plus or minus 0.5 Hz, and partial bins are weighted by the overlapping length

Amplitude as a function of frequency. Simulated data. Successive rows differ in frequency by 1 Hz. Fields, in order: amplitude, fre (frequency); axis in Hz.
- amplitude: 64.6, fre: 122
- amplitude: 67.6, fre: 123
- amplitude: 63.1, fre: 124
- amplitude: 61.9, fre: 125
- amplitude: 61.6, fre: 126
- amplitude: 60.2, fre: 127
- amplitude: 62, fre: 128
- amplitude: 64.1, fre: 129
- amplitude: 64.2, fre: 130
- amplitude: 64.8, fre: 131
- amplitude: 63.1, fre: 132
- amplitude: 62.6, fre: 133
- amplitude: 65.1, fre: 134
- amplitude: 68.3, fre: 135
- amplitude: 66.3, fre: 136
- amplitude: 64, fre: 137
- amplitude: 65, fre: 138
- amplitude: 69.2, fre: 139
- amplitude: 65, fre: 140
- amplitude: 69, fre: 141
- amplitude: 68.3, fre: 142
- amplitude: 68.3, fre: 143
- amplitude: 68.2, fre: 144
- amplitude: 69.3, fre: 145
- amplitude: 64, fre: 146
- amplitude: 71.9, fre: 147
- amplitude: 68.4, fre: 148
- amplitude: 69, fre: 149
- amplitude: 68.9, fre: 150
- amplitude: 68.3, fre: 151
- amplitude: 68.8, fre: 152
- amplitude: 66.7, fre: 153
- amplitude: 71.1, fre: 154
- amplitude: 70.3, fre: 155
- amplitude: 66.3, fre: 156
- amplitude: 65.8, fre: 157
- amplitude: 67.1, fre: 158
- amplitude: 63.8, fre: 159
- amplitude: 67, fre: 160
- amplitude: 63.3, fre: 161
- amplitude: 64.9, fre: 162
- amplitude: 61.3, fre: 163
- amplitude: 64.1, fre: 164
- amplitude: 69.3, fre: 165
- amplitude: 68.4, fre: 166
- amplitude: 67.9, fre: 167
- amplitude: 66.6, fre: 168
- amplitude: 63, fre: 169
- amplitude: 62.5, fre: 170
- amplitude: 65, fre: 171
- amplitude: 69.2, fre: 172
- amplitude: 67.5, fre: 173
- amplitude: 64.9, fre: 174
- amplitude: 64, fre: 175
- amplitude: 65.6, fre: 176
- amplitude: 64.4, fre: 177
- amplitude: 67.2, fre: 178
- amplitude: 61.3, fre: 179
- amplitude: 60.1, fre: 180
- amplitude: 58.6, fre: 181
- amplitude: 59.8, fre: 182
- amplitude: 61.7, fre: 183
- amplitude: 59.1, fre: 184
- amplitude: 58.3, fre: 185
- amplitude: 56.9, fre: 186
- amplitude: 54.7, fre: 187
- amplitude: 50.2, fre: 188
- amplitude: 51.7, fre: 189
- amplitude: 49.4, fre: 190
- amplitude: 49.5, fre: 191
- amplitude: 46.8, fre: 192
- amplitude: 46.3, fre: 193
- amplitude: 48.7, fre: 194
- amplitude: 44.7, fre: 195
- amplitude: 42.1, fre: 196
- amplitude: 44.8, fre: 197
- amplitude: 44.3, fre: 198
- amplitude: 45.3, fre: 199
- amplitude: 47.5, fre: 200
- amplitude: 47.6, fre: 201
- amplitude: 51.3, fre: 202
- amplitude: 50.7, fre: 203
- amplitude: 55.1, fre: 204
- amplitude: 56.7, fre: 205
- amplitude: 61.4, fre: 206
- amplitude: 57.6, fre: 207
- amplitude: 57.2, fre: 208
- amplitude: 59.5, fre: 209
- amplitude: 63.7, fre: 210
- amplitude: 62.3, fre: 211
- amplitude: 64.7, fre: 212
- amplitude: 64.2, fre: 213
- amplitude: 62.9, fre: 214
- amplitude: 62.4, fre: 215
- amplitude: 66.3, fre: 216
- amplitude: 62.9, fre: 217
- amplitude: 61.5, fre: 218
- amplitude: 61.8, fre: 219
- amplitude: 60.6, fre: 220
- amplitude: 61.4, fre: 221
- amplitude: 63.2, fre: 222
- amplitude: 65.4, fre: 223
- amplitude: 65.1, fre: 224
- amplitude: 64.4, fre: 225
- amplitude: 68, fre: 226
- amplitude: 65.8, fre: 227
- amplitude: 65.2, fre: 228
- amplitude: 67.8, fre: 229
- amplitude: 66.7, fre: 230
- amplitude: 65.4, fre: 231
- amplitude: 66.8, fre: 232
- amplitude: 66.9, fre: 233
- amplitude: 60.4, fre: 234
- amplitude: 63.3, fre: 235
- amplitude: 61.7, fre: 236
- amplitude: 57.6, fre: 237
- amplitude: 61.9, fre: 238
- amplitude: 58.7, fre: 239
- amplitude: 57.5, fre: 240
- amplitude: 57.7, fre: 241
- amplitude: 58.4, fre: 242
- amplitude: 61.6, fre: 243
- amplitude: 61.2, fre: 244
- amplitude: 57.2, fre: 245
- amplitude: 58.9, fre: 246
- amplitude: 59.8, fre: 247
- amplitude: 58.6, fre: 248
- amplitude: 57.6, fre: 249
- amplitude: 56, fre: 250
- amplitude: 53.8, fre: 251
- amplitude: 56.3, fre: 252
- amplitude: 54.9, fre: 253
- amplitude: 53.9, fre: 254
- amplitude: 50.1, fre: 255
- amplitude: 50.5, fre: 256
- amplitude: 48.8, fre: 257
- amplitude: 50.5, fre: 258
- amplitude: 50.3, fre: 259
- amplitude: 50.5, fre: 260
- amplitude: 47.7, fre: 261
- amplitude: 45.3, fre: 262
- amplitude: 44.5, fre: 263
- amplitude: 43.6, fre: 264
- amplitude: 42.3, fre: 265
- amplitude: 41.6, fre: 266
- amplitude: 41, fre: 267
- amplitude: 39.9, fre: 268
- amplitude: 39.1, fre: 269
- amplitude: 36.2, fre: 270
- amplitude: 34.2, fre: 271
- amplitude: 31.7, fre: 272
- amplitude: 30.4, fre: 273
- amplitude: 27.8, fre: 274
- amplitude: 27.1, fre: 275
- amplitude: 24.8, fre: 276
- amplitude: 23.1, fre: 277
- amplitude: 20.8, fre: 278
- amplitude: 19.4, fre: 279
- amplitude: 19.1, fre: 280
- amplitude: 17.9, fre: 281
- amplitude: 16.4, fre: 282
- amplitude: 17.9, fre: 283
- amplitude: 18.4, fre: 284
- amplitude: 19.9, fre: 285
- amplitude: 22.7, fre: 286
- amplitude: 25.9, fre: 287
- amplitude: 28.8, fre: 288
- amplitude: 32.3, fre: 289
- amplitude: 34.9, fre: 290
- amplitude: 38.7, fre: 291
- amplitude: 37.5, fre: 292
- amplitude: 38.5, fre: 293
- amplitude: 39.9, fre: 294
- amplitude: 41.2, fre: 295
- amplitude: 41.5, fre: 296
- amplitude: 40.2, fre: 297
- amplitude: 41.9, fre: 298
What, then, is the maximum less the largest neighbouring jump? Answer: 62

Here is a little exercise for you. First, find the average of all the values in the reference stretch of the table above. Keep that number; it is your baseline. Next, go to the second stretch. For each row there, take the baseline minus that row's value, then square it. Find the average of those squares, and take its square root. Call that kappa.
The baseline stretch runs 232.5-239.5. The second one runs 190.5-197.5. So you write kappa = 15.5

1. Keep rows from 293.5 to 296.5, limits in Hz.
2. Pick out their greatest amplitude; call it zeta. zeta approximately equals 41.5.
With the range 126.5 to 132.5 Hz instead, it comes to 64.8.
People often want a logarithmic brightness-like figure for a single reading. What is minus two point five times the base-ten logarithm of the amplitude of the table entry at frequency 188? -4.25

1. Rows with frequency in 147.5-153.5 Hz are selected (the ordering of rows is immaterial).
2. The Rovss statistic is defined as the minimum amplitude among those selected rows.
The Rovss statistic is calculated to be 66.7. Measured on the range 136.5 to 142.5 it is 64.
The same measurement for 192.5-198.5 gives 42.1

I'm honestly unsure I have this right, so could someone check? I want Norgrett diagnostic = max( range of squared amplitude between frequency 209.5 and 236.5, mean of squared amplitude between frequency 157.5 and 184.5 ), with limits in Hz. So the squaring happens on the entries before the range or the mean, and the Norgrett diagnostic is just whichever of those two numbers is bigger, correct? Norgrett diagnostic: 4151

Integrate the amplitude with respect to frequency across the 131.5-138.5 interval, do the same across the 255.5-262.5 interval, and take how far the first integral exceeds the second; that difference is 111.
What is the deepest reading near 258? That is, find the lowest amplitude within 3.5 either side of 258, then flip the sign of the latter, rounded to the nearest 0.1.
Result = -47.7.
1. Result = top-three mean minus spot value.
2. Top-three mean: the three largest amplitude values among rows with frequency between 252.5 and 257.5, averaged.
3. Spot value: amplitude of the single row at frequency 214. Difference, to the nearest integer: -10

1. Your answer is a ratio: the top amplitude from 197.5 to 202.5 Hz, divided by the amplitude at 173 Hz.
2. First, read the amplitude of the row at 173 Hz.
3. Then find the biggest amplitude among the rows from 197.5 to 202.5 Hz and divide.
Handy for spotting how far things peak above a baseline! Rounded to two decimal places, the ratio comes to 0.76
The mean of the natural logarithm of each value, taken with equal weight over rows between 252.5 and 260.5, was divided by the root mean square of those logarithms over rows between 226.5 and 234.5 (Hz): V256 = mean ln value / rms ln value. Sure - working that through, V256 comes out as 0.94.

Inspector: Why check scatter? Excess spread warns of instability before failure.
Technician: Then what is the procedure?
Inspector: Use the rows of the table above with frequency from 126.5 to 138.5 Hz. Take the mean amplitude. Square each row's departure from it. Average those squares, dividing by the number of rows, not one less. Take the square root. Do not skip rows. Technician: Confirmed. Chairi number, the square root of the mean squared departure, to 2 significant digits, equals 2.0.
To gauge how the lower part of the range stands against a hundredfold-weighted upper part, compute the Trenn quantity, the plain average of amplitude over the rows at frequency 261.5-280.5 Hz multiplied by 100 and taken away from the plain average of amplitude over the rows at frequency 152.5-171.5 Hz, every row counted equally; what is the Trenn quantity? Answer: -3260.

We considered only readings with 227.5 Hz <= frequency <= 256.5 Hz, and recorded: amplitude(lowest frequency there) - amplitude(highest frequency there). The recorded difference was 15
